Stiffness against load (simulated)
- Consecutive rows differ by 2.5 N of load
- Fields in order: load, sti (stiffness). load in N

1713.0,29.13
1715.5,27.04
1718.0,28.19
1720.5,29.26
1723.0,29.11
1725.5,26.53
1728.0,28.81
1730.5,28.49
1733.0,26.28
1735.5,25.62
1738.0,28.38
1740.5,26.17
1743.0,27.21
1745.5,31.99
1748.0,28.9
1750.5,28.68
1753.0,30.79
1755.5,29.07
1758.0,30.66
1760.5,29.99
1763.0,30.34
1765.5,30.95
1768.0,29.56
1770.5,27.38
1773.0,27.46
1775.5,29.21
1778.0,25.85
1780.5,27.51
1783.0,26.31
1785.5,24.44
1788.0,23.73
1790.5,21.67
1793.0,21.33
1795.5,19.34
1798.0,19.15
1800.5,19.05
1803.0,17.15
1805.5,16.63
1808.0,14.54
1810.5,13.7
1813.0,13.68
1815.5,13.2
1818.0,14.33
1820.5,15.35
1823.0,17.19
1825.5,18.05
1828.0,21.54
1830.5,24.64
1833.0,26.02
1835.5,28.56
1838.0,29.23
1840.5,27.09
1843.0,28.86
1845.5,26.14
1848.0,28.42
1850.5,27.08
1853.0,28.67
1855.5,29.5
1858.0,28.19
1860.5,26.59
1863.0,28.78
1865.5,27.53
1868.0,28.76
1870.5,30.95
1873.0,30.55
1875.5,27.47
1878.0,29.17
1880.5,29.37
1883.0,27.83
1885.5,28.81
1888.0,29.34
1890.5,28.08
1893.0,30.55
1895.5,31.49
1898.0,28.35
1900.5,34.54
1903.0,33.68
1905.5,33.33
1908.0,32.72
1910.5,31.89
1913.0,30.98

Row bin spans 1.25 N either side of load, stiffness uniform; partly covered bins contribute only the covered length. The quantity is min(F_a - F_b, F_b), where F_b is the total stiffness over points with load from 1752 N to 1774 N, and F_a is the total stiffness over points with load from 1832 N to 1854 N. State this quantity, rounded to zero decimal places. -16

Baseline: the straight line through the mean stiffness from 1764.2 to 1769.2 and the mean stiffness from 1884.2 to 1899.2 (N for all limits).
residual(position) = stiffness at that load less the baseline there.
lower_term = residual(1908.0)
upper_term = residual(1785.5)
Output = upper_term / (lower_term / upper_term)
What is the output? 10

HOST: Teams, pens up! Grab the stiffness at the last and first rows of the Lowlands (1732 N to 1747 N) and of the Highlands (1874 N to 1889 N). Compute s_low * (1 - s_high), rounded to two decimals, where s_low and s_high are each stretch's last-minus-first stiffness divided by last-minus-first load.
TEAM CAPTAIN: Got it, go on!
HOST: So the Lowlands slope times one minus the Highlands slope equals 0.39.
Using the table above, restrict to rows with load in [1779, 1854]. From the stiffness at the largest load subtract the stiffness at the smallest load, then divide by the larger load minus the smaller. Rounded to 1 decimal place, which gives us 0.0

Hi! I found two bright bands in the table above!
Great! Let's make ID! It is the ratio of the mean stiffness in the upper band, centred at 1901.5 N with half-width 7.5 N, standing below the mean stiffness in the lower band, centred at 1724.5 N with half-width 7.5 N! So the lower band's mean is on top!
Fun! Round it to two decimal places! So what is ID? 0.88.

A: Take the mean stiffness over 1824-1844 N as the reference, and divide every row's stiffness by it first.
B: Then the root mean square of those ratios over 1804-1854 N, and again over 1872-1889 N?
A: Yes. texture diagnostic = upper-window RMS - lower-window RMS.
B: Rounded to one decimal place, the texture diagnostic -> 0.3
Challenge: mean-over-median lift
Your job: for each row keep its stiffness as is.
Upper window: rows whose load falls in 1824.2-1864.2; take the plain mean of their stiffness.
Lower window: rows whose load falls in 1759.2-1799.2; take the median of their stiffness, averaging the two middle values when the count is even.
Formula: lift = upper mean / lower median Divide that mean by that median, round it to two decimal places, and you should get 0.99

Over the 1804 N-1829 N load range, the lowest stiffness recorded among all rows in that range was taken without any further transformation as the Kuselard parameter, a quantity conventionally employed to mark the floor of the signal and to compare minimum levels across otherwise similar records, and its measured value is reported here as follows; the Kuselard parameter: 13.2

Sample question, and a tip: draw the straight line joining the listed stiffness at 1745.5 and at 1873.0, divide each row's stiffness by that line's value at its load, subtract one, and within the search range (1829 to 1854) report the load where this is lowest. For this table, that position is 1830.5 N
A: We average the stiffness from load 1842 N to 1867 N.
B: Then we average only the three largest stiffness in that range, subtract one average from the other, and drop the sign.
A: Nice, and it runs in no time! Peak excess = 1.1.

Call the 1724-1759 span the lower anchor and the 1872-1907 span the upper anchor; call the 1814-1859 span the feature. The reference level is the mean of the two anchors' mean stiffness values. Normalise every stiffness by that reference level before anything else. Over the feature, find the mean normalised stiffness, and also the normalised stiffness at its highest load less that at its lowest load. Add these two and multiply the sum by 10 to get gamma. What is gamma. 13.3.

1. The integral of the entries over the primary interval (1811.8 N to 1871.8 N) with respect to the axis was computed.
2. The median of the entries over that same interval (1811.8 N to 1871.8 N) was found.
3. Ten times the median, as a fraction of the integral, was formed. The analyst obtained 0.18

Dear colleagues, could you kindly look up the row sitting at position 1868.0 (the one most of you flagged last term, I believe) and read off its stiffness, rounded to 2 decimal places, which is 28.76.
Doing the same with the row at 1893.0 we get 30.55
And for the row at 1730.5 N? 28.49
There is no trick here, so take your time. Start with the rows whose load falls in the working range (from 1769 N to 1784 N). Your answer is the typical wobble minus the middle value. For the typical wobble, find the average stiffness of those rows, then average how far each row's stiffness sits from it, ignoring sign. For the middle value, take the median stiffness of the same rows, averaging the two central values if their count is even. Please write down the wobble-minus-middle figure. -26.6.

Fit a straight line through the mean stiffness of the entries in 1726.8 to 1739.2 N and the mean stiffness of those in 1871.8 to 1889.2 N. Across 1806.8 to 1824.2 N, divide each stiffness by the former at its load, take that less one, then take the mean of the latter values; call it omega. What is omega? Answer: -0.49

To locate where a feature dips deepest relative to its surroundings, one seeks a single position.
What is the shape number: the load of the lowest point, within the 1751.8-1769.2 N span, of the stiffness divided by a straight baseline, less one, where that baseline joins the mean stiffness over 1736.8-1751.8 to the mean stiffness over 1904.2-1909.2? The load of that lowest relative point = 1755.5 N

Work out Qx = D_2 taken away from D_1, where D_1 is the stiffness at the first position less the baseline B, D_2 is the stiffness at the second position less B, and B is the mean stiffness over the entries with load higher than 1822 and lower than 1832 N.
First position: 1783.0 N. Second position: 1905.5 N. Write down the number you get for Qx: -7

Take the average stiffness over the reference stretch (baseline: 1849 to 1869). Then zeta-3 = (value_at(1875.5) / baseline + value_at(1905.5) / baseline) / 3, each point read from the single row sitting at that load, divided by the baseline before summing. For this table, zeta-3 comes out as 0.720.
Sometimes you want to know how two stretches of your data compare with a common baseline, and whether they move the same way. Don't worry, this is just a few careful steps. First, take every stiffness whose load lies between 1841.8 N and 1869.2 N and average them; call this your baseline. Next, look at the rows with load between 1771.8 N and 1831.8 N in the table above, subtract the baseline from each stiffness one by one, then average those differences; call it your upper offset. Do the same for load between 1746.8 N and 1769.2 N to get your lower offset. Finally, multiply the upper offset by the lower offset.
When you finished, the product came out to -14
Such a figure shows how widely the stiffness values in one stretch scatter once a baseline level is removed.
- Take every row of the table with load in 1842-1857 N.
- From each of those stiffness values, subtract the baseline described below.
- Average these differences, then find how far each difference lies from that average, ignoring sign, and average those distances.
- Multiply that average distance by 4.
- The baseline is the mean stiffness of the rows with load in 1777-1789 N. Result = 4.00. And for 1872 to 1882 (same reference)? 3.34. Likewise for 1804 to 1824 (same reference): 4.69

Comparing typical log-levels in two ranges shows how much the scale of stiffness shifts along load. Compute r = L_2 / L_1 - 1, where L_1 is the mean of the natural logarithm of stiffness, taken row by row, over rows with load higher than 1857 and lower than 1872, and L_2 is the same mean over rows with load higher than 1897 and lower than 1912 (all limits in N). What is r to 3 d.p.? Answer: 0.039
